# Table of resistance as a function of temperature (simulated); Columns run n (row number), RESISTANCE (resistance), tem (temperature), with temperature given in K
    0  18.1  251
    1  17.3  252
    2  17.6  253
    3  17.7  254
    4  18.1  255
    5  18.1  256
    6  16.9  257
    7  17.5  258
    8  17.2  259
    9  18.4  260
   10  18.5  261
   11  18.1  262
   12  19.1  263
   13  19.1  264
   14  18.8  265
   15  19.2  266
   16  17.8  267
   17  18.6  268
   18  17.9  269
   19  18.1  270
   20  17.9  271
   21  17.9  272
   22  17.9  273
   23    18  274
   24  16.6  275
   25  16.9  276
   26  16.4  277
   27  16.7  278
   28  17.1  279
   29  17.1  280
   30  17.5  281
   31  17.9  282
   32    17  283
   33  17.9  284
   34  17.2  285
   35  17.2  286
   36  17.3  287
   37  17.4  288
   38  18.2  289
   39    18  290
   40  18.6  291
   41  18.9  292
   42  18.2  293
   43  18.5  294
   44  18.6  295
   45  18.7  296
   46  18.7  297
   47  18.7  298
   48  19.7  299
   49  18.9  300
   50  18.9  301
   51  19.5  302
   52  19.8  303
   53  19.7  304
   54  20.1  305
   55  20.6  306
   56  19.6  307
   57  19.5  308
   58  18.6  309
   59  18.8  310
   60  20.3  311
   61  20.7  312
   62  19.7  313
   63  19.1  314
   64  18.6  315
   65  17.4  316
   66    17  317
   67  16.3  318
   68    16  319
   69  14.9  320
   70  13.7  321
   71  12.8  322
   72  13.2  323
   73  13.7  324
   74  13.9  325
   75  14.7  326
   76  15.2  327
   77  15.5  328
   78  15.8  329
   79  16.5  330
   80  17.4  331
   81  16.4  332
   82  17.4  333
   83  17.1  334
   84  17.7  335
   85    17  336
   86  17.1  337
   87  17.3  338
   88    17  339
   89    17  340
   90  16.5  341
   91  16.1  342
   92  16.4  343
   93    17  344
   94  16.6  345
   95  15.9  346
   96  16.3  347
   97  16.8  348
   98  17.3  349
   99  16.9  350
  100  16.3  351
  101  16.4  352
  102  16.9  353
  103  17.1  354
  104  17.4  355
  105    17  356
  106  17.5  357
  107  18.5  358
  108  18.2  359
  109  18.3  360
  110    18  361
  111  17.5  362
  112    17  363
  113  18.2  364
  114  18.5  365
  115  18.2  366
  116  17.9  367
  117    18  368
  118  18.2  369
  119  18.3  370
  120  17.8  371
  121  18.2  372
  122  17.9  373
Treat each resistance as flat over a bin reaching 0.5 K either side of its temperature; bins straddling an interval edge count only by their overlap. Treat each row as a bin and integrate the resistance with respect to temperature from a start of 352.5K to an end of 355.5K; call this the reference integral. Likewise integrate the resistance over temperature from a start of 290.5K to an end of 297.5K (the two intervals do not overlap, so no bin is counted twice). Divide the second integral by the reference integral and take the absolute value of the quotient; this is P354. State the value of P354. 2.5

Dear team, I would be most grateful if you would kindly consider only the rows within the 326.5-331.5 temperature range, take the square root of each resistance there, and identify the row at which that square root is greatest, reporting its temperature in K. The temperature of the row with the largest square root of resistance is 331 K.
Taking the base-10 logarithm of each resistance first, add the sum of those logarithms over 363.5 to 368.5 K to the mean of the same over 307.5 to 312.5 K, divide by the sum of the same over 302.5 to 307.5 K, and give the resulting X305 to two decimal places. 1.17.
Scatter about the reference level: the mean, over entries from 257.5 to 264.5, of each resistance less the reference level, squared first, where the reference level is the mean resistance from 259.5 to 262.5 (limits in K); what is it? 0.46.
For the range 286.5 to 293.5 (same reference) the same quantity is 0.35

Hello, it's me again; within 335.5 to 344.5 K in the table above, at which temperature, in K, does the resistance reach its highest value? 338 K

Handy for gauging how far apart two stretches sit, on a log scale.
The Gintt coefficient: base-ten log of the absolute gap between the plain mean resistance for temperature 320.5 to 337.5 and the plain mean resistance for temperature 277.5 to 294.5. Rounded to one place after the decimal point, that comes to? 0.3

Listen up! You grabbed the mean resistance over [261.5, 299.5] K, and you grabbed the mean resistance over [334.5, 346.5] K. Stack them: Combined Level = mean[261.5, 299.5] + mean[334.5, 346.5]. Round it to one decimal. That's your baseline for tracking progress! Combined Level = 34.8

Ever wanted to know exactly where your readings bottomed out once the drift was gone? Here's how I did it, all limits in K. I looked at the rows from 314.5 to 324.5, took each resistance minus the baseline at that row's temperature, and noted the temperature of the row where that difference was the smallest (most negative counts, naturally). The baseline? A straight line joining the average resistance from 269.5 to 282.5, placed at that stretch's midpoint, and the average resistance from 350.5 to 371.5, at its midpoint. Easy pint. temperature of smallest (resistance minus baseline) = 322 K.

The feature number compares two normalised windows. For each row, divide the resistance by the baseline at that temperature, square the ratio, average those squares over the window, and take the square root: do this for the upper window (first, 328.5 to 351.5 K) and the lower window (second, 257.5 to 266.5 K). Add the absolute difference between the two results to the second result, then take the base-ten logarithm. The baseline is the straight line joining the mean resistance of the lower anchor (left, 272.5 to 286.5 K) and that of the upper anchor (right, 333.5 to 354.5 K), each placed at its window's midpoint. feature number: 0.052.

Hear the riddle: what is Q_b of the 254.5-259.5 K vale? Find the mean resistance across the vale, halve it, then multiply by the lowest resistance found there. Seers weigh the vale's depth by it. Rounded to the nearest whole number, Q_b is 148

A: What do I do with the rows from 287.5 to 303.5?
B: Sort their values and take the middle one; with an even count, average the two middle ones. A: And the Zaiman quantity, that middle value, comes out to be 18.7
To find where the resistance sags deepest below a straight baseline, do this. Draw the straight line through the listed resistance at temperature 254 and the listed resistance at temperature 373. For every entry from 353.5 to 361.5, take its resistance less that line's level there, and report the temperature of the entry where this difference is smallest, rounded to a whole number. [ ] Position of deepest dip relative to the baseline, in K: 356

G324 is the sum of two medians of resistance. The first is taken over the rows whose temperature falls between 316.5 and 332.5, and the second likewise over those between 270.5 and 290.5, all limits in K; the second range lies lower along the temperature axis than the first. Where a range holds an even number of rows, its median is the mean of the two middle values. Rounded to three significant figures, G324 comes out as 32.7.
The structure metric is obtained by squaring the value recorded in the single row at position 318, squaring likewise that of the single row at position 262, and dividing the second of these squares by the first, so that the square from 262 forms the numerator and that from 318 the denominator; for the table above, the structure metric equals 1.23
